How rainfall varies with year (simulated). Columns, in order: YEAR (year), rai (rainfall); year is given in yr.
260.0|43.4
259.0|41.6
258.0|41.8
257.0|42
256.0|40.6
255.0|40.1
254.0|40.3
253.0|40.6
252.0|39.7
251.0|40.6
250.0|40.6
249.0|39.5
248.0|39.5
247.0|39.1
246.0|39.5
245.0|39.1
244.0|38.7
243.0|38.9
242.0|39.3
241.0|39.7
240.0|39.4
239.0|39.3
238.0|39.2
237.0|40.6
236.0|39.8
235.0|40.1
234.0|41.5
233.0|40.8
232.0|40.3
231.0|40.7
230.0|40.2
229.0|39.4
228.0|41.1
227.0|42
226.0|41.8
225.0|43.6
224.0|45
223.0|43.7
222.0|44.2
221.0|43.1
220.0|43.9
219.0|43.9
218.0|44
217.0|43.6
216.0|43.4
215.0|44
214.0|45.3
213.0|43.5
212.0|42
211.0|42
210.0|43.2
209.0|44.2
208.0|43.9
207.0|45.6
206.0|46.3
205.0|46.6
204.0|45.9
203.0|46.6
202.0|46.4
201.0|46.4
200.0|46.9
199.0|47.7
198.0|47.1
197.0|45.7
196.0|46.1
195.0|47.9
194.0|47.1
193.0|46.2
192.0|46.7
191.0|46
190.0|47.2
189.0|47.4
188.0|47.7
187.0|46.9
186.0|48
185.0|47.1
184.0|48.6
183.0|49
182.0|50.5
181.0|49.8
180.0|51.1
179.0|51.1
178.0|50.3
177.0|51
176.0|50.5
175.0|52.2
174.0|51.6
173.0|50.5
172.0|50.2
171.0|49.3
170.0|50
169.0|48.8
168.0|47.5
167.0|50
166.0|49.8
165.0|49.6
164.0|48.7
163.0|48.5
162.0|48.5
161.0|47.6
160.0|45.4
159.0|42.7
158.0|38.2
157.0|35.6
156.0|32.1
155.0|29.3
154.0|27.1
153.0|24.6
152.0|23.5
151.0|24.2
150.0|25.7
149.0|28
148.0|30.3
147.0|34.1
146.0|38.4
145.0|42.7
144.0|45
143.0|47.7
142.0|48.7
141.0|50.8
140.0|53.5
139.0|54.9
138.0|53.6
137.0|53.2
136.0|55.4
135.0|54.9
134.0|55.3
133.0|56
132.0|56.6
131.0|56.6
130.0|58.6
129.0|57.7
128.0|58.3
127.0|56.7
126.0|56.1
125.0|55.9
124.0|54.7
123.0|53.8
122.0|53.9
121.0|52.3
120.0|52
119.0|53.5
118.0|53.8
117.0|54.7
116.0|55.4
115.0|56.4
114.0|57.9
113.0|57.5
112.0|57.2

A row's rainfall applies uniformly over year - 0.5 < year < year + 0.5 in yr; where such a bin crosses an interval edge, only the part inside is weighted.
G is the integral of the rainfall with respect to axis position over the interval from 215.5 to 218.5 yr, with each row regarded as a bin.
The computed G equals 131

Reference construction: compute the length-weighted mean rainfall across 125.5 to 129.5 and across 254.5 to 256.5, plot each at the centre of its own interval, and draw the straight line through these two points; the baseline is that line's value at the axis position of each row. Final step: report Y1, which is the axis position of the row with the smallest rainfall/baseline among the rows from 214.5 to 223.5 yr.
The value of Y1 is 216.0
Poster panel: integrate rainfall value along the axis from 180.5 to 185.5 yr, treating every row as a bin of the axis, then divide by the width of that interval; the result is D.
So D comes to 49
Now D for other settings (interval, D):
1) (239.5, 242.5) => 39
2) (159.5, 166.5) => 48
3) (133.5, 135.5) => 55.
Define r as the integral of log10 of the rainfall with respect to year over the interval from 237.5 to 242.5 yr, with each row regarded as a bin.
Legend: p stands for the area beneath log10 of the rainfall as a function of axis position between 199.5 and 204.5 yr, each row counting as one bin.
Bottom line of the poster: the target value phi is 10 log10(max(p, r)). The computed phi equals 9.21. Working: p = 8.33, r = 7.98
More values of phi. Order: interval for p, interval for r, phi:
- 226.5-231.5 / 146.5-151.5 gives 9.06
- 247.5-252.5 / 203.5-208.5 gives 9.19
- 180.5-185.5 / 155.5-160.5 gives 9.27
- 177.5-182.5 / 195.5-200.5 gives 9.30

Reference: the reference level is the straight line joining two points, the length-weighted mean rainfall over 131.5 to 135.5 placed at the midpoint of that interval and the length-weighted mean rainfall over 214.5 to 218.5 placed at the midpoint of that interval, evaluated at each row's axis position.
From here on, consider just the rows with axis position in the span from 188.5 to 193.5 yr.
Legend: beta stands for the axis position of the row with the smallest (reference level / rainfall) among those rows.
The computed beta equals 189.0 yr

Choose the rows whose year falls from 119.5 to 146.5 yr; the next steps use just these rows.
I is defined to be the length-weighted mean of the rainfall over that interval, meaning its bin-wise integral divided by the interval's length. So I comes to 53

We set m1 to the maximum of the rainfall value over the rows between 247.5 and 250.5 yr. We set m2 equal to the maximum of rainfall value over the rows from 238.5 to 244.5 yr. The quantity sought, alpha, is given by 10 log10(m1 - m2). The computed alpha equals -0.5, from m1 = 40.6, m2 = 39.7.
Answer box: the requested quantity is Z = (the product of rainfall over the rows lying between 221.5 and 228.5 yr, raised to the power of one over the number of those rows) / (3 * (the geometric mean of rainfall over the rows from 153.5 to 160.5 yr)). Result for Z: 0.407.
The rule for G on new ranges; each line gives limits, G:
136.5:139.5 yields 162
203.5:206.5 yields 139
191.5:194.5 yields 140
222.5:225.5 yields 132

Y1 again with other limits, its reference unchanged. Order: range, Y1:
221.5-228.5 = 228.0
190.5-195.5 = 191.0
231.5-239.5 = 238.0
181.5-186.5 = 185.0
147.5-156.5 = 152.0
